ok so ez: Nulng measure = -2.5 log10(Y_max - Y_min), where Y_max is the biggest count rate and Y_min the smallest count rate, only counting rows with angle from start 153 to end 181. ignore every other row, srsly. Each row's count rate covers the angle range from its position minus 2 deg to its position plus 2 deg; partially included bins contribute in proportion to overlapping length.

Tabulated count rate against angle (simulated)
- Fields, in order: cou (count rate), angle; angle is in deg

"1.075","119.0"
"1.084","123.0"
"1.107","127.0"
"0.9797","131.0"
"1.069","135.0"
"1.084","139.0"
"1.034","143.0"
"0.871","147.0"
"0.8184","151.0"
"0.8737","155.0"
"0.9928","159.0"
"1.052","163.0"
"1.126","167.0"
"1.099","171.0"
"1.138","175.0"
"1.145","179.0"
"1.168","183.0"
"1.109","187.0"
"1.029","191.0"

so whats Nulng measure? 1.42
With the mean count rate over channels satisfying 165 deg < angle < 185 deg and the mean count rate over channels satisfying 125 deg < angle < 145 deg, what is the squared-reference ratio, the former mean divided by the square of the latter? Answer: 1.0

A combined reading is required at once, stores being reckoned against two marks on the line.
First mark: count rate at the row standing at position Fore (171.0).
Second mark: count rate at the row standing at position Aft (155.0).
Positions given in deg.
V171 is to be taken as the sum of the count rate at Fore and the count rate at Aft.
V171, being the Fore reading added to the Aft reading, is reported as 1.97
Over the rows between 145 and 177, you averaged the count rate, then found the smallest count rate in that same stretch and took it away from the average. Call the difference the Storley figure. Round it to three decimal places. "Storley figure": 0.178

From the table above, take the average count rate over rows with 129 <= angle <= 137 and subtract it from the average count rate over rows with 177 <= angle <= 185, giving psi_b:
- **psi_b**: 0.13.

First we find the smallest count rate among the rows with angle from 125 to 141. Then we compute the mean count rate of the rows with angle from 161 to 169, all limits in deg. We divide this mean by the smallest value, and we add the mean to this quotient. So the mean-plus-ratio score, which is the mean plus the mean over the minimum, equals 2.2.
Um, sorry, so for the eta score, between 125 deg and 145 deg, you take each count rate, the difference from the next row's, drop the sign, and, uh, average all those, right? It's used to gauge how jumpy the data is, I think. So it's 0.070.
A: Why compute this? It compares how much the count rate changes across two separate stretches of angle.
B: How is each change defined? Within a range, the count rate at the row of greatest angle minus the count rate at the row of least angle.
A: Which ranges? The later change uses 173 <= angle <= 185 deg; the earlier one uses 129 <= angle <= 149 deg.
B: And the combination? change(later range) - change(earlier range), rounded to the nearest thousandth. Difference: 0.139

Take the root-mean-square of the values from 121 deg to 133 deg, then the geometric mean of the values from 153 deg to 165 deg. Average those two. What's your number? 1.01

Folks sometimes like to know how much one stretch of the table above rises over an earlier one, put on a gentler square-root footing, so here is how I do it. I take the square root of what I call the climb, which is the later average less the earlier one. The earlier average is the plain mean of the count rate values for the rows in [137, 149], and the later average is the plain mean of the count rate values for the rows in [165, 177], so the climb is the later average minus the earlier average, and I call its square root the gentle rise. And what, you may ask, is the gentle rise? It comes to 0.35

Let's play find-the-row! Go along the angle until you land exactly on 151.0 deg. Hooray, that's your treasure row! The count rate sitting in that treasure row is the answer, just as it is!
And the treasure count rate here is 0.8184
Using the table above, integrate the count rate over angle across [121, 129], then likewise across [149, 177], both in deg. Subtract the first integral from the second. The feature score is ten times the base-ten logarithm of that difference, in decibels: 13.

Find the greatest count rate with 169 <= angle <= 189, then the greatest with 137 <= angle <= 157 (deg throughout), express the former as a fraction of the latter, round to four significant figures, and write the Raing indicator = 1.077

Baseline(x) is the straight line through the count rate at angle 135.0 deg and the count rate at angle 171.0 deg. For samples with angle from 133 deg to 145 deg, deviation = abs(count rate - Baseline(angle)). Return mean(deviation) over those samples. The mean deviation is 0.018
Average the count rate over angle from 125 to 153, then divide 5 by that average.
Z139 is 5.0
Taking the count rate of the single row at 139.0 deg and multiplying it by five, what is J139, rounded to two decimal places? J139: 5.42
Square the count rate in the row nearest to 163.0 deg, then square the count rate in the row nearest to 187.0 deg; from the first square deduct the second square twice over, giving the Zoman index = -1.4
